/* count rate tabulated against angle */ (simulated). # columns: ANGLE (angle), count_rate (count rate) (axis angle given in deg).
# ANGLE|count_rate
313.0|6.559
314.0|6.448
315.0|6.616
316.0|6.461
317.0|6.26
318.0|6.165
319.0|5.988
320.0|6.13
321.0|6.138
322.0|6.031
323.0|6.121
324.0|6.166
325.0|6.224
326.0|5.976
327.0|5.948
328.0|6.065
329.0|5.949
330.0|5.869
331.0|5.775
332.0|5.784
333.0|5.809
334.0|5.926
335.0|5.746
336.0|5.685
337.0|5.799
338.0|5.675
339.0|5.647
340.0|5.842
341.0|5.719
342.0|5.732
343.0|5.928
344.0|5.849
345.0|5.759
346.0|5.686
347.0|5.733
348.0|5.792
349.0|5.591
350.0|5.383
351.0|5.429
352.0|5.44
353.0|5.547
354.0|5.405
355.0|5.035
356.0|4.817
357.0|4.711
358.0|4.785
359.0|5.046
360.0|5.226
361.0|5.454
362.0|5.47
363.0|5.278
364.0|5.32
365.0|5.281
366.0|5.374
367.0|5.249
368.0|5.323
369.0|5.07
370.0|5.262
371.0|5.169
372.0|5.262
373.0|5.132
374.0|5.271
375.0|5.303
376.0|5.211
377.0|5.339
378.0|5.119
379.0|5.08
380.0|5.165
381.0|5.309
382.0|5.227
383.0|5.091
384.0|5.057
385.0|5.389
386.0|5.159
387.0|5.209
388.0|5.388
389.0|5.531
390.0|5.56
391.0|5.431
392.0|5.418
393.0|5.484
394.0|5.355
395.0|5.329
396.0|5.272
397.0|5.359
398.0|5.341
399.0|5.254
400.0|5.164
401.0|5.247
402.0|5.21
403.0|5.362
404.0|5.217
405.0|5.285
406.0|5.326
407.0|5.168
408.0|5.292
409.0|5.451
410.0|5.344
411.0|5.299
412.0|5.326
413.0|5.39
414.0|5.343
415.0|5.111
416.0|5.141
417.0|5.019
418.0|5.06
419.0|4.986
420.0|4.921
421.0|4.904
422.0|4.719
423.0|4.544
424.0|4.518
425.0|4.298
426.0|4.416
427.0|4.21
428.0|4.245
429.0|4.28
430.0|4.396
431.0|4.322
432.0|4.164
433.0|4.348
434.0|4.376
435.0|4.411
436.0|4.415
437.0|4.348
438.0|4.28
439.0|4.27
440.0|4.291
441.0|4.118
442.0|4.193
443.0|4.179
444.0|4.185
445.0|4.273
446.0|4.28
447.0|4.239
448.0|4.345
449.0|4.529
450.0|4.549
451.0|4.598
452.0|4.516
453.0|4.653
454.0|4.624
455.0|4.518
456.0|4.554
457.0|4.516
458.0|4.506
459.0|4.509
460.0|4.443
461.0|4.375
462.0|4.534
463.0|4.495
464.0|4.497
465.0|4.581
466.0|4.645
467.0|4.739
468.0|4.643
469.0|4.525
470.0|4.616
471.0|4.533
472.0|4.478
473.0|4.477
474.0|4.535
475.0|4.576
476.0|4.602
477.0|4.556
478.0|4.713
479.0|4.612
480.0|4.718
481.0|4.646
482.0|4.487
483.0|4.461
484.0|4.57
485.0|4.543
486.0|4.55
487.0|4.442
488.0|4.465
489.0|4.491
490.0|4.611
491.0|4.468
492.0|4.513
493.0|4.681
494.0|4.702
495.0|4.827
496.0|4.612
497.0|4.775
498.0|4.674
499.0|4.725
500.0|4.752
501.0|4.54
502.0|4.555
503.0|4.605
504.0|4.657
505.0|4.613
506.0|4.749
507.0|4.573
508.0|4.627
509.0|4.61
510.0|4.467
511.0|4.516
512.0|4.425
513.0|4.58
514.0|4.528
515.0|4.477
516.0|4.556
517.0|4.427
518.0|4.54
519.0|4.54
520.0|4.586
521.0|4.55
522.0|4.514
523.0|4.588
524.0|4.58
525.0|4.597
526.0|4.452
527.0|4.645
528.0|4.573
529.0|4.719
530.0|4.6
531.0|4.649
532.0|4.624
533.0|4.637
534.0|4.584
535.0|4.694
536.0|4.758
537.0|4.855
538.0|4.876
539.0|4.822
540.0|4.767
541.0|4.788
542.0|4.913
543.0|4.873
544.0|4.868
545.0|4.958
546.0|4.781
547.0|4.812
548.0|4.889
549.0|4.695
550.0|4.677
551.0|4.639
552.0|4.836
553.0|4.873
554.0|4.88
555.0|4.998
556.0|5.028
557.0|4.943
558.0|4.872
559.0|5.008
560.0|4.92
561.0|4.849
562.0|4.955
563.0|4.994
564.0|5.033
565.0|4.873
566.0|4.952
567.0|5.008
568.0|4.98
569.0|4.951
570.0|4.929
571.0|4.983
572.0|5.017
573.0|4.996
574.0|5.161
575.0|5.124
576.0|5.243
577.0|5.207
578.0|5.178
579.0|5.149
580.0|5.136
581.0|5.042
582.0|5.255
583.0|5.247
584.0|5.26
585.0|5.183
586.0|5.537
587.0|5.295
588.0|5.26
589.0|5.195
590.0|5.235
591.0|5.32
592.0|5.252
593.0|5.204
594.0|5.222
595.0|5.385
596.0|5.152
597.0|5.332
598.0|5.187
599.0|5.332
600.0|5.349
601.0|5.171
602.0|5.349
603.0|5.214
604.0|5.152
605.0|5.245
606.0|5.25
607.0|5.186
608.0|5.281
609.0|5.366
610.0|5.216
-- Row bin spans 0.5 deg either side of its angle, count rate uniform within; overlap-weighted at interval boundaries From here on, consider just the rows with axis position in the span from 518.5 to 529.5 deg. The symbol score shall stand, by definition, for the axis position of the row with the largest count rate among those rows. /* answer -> 529.0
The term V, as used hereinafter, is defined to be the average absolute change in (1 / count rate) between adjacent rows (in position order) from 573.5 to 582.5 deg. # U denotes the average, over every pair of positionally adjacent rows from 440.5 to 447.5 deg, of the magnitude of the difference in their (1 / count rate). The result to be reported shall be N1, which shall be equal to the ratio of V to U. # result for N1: 1.2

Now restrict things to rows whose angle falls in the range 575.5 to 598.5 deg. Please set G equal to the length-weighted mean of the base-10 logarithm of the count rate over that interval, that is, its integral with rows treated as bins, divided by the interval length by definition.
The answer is 0.719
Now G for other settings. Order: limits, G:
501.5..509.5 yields 0.665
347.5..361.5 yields 0.720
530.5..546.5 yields 0.679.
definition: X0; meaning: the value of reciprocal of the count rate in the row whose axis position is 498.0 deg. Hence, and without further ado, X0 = 0.214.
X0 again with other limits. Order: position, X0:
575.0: 0.195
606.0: 0.190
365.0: 0.189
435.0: 0.227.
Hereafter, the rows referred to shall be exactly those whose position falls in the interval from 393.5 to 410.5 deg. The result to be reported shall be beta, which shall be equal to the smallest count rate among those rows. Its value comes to 5.164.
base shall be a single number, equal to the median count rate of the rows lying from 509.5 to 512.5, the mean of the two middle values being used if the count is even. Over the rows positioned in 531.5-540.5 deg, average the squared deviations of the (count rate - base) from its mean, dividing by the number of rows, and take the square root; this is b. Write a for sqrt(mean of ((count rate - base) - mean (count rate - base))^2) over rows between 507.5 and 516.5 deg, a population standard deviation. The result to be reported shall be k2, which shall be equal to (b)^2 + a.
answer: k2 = 0.07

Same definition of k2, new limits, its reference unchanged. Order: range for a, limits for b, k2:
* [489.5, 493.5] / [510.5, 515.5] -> 0.09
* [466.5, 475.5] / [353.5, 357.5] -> 0.15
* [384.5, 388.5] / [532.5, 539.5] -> 0.11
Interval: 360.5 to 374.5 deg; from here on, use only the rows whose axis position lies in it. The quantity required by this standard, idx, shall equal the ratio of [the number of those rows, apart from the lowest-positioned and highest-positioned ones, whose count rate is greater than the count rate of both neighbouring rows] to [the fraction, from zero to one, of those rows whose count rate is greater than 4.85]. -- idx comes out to 6.0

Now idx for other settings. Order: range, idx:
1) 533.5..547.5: 7.0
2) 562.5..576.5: 4.0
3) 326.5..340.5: 3.0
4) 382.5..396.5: 3.0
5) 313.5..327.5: 3.0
